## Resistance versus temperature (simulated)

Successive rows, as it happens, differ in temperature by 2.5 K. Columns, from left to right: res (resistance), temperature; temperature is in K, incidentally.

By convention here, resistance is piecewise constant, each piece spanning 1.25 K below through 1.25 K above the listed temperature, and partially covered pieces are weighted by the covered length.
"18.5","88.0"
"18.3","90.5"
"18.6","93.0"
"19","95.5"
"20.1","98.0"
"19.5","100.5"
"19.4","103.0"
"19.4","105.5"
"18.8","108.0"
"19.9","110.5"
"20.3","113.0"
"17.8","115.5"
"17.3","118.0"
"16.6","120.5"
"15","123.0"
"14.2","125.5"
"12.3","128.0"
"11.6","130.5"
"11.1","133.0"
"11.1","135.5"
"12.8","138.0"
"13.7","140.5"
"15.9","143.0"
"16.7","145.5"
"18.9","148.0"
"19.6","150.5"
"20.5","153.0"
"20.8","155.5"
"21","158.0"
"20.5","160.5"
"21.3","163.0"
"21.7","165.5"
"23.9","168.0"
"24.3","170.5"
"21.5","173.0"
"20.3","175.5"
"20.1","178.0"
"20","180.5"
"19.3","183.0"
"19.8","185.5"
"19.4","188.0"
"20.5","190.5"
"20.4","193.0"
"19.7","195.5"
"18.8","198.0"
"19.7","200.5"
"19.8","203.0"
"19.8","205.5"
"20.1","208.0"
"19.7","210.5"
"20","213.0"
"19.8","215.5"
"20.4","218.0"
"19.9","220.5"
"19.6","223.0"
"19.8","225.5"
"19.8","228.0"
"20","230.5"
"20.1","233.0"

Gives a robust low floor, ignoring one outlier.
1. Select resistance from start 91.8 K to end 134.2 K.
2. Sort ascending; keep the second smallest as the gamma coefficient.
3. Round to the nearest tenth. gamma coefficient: 11.6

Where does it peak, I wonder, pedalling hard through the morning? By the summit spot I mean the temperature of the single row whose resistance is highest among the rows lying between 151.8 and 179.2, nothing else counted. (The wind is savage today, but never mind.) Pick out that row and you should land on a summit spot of 170.5 K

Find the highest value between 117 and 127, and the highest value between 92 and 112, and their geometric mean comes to 18.6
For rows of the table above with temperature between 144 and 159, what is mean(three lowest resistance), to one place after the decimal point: 18.4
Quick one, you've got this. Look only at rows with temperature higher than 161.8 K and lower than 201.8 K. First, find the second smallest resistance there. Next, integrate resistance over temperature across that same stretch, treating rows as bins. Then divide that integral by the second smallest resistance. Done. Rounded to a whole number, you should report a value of 43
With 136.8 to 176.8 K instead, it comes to 57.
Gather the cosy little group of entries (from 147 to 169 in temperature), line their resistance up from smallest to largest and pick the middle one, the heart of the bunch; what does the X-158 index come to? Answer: 20.8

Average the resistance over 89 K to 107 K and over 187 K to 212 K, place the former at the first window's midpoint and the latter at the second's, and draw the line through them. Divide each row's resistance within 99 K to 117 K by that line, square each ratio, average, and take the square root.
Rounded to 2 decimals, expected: 1.00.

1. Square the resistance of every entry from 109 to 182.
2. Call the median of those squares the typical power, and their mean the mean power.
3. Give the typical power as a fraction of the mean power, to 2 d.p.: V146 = 1.14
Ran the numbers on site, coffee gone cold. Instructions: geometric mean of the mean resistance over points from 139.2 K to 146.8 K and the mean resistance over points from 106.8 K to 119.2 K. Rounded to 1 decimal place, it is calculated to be 17.0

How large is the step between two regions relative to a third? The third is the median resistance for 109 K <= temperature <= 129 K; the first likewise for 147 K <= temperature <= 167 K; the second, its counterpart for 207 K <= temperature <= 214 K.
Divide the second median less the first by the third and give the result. -0.04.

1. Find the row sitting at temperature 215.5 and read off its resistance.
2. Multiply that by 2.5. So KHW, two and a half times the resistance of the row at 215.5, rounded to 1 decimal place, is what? 49.5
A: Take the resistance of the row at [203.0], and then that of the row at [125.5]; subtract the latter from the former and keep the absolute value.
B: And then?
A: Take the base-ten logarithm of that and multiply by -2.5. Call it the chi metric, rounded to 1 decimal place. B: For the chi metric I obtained -1.9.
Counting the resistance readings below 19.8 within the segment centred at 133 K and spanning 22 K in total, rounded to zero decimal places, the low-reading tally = 9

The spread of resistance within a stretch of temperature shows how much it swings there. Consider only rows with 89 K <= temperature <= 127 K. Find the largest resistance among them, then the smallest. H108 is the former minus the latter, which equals 6.1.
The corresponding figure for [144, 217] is 7.6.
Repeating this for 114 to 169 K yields 12.8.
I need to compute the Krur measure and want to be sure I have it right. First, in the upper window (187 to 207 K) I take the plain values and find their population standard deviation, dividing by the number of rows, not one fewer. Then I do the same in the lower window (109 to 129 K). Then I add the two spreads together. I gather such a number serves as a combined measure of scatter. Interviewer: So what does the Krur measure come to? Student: 3.1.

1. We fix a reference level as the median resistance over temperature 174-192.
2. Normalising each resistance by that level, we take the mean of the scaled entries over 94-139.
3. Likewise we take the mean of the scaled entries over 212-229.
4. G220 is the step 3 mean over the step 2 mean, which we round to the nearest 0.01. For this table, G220 1.21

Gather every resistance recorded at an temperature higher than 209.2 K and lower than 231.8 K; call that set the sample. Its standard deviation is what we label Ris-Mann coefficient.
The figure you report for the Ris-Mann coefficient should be 0.2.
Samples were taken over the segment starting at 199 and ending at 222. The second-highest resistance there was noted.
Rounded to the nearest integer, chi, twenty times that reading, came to 402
